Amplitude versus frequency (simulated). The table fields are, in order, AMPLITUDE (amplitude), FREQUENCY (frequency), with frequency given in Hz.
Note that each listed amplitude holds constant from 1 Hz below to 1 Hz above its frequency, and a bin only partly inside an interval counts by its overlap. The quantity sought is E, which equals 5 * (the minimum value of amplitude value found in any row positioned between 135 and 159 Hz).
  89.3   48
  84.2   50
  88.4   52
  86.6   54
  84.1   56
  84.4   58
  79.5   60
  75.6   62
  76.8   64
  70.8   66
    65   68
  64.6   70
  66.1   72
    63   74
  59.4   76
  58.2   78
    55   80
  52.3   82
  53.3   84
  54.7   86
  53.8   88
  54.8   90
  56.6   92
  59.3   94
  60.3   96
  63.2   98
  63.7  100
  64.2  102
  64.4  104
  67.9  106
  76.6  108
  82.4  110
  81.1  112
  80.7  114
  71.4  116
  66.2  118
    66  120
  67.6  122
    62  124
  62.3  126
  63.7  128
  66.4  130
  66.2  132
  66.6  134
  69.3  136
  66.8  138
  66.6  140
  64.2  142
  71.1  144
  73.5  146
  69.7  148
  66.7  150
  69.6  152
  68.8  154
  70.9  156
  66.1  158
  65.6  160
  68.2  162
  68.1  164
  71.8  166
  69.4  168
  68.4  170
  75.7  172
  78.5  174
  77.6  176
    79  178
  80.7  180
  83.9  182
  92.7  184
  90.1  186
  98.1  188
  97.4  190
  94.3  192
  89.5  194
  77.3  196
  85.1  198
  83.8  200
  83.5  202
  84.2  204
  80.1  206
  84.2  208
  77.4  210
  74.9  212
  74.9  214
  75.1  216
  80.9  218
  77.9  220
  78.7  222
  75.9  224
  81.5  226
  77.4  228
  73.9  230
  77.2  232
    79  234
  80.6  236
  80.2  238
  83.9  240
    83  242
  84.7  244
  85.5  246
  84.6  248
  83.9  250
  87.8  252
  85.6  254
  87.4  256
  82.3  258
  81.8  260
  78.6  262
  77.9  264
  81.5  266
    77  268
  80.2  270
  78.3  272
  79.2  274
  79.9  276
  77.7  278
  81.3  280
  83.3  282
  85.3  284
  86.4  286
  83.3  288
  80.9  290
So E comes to 321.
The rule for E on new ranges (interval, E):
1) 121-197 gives 310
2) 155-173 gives 328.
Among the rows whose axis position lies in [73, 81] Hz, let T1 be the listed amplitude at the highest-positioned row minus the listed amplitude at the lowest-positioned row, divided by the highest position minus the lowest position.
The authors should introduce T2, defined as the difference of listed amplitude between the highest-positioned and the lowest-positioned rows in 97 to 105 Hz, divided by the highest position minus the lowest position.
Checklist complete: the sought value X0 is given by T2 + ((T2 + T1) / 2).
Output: -0.4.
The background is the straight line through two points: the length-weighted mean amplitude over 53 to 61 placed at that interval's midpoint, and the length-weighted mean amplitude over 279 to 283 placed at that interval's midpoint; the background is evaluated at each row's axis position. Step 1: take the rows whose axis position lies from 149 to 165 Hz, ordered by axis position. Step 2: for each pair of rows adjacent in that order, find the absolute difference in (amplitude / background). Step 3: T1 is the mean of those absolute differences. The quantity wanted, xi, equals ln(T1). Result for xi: -3.74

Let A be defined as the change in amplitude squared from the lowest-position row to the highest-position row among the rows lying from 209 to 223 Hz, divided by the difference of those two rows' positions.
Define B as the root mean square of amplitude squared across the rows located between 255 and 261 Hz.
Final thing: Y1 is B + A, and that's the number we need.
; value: 7064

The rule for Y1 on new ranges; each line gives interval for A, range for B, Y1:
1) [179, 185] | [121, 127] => 4632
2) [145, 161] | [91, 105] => 3747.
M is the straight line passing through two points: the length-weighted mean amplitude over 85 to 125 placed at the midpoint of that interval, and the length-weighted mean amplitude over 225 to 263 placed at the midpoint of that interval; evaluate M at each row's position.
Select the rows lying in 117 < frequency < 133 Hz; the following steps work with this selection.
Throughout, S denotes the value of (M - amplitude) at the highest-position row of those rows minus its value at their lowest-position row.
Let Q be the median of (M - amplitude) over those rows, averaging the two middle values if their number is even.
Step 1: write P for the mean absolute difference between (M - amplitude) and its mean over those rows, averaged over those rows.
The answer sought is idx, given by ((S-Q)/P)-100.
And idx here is -101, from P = 1.9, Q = 3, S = 2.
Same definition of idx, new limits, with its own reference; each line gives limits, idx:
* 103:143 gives -99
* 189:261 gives -94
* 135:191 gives -104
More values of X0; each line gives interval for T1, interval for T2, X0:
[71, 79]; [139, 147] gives 1.1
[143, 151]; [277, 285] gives 1.5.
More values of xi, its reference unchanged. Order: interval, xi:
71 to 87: -3.59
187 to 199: -2.67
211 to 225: -3.67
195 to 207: -3.37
